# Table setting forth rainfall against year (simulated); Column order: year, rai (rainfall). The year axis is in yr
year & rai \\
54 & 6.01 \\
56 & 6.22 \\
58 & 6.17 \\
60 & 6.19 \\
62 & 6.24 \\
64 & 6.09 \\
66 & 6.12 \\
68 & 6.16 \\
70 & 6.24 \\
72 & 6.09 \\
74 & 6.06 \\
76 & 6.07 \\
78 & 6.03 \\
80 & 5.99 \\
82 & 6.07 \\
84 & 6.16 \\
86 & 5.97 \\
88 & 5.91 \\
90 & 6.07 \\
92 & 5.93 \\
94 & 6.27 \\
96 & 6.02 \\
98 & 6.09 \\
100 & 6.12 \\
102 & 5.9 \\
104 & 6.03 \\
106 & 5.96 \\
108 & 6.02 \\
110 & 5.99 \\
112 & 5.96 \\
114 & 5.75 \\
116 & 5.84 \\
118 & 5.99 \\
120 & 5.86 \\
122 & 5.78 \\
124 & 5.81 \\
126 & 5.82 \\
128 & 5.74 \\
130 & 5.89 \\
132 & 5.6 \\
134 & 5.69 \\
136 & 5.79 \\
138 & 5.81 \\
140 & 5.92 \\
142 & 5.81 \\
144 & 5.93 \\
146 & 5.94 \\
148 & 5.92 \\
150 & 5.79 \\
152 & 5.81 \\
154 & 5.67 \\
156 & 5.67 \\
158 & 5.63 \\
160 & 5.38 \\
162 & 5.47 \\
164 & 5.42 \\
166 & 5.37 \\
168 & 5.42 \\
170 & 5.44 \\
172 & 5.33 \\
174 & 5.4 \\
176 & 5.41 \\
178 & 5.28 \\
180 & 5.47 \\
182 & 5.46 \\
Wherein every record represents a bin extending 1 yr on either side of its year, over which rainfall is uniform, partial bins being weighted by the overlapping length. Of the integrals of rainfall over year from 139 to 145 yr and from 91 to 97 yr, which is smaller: 35.3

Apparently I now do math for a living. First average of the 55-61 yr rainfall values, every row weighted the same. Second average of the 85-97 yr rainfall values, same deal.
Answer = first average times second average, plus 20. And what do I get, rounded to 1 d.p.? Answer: 57.3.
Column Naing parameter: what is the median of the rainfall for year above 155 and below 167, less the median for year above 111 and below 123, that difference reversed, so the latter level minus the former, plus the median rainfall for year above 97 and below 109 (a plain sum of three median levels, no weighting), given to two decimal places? 6.43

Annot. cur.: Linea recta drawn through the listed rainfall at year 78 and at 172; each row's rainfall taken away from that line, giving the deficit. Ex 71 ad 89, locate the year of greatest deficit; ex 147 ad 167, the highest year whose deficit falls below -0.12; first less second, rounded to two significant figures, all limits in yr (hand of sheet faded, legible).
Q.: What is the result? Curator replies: -70 yr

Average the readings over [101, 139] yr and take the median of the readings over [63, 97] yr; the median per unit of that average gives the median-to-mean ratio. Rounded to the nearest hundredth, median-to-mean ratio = 1.04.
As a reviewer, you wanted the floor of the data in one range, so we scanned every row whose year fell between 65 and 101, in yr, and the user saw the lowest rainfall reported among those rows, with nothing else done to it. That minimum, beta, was 5.91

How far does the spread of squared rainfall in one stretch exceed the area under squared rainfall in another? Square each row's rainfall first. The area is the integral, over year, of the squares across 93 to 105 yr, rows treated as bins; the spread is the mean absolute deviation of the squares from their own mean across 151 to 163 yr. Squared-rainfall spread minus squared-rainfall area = -441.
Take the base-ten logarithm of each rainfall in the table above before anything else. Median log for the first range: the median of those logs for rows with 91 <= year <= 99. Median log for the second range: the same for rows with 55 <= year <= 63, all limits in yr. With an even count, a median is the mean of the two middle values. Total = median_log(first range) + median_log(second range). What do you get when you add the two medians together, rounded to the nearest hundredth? 1.57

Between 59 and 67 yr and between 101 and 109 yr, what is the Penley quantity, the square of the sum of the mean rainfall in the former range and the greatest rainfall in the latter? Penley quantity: 149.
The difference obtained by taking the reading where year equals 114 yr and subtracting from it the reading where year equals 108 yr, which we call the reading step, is -0.27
